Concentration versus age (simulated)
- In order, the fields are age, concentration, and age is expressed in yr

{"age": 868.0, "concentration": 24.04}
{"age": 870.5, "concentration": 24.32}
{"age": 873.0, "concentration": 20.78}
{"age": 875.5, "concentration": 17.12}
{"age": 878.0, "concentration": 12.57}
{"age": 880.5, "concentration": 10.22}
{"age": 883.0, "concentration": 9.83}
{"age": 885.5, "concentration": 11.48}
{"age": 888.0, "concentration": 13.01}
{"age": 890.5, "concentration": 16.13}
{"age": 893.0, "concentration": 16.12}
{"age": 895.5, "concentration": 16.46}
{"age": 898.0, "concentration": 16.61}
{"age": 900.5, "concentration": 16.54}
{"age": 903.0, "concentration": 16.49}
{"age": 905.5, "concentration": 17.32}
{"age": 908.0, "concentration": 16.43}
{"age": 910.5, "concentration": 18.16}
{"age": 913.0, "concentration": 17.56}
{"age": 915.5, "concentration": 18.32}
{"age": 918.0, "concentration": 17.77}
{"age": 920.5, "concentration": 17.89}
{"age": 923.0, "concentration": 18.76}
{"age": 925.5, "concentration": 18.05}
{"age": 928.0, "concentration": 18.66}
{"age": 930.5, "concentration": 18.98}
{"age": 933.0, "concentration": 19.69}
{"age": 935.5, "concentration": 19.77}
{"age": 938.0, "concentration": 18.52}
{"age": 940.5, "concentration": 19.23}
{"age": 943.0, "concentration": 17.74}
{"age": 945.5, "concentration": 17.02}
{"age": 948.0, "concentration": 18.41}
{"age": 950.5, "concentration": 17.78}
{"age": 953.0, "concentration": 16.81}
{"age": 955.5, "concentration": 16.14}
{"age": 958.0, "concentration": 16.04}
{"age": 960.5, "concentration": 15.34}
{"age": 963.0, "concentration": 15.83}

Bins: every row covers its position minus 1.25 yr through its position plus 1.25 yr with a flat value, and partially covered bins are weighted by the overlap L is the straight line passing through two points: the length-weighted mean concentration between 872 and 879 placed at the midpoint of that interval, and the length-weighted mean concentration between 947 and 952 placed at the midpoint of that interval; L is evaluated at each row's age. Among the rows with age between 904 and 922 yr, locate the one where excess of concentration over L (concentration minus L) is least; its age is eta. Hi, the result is 908.0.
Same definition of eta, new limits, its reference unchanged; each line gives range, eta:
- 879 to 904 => 883.0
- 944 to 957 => 955.5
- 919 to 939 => 920.5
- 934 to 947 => 945.5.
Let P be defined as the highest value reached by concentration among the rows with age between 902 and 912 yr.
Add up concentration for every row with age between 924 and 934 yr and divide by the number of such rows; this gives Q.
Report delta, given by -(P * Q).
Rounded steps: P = 18.16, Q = 18.8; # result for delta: -342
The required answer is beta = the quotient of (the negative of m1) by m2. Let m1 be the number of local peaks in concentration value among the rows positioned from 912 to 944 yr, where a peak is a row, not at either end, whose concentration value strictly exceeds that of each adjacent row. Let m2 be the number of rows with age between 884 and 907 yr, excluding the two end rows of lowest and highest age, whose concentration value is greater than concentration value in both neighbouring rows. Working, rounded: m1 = 4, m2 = 2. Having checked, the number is -2.00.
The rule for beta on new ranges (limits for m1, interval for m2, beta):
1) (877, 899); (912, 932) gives -0.50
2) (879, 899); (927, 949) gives -0.50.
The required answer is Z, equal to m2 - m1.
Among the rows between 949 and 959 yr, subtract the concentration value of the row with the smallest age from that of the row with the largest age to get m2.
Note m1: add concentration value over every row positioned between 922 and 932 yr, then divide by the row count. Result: -20.4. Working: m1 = 18.6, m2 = -1.7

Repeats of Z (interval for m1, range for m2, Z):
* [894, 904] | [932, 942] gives -17.0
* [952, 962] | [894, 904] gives -16.1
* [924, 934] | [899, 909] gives -19.0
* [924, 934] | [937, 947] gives -20.3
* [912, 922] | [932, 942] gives -18.3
